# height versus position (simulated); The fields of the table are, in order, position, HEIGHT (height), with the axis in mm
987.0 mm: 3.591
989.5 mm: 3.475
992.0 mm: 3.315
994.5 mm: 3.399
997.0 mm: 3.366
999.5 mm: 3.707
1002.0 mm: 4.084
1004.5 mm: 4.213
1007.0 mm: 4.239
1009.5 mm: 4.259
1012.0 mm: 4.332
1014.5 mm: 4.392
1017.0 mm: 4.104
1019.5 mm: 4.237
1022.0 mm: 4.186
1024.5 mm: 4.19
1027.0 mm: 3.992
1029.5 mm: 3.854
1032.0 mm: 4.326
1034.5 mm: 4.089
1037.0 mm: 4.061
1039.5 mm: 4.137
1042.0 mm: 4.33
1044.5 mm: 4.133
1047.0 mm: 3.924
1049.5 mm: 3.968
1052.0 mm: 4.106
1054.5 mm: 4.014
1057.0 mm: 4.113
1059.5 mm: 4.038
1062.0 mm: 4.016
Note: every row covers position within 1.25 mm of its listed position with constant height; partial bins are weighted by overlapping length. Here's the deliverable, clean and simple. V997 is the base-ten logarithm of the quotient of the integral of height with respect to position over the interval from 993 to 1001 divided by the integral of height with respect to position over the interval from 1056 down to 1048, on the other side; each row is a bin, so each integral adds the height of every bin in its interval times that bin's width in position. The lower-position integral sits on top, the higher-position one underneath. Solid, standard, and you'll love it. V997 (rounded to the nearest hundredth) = -0.06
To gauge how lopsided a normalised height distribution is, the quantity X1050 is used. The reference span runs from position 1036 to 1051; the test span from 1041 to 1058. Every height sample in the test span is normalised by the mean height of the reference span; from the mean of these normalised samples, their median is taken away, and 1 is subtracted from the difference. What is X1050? -1.01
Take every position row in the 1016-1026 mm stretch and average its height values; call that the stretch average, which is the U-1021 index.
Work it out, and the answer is 4.18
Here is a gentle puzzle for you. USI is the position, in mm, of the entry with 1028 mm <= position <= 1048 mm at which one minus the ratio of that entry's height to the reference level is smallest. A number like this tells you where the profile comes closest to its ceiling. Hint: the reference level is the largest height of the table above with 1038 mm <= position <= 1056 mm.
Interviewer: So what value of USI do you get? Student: 1042.0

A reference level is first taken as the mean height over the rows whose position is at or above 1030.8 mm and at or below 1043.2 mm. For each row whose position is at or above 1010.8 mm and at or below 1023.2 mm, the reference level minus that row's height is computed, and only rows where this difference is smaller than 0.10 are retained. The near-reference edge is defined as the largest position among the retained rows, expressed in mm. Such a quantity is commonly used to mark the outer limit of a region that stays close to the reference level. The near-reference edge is 1022.0 mm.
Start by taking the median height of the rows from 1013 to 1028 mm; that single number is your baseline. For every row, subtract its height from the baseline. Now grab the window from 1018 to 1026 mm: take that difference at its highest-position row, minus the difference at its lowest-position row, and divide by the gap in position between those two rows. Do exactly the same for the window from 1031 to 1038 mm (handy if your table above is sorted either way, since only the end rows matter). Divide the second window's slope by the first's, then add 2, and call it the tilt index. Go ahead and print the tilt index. 7.6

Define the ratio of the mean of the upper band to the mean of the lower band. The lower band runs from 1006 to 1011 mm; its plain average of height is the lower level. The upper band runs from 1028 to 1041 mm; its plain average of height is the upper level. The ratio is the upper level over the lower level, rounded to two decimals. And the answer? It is 0.96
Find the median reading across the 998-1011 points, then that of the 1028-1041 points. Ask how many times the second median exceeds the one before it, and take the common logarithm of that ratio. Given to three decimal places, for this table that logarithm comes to -0.013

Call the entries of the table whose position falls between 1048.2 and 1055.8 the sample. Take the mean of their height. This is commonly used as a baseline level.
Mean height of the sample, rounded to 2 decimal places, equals 4.03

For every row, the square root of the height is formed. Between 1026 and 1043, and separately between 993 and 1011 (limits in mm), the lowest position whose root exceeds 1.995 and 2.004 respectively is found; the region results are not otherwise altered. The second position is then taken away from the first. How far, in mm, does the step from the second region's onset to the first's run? 25.0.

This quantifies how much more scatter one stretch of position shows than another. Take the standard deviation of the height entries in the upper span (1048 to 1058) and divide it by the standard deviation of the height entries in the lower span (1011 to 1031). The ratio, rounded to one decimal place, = 0.4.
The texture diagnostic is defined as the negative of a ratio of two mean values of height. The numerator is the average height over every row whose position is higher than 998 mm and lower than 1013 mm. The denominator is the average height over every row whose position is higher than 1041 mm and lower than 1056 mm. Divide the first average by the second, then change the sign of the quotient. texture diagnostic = -1.01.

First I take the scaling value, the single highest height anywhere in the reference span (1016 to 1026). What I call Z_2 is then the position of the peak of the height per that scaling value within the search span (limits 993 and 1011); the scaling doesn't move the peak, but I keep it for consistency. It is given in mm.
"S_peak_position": 1009.5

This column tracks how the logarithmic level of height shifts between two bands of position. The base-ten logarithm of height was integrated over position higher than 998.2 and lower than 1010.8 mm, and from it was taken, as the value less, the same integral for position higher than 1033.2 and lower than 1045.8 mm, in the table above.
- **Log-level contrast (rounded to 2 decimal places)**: -0.07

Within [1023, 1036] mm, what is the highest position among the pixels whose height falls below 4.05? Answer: 1029.5 mm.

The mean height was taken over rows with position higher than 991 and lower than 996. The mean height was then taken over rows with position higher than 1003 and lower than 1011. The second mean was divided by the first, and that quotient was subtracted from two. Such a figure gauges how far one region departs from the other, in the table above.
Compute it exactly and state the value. 0.74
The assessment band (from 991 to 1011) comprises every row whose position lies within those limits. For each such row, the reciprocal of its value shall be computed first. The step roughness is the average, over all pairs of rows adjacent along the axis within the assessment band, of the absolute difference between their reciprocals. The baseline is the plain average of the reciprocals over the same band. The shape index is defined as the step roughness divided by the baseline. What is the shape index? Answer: 0.039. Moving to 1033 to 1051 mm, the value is 0.030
